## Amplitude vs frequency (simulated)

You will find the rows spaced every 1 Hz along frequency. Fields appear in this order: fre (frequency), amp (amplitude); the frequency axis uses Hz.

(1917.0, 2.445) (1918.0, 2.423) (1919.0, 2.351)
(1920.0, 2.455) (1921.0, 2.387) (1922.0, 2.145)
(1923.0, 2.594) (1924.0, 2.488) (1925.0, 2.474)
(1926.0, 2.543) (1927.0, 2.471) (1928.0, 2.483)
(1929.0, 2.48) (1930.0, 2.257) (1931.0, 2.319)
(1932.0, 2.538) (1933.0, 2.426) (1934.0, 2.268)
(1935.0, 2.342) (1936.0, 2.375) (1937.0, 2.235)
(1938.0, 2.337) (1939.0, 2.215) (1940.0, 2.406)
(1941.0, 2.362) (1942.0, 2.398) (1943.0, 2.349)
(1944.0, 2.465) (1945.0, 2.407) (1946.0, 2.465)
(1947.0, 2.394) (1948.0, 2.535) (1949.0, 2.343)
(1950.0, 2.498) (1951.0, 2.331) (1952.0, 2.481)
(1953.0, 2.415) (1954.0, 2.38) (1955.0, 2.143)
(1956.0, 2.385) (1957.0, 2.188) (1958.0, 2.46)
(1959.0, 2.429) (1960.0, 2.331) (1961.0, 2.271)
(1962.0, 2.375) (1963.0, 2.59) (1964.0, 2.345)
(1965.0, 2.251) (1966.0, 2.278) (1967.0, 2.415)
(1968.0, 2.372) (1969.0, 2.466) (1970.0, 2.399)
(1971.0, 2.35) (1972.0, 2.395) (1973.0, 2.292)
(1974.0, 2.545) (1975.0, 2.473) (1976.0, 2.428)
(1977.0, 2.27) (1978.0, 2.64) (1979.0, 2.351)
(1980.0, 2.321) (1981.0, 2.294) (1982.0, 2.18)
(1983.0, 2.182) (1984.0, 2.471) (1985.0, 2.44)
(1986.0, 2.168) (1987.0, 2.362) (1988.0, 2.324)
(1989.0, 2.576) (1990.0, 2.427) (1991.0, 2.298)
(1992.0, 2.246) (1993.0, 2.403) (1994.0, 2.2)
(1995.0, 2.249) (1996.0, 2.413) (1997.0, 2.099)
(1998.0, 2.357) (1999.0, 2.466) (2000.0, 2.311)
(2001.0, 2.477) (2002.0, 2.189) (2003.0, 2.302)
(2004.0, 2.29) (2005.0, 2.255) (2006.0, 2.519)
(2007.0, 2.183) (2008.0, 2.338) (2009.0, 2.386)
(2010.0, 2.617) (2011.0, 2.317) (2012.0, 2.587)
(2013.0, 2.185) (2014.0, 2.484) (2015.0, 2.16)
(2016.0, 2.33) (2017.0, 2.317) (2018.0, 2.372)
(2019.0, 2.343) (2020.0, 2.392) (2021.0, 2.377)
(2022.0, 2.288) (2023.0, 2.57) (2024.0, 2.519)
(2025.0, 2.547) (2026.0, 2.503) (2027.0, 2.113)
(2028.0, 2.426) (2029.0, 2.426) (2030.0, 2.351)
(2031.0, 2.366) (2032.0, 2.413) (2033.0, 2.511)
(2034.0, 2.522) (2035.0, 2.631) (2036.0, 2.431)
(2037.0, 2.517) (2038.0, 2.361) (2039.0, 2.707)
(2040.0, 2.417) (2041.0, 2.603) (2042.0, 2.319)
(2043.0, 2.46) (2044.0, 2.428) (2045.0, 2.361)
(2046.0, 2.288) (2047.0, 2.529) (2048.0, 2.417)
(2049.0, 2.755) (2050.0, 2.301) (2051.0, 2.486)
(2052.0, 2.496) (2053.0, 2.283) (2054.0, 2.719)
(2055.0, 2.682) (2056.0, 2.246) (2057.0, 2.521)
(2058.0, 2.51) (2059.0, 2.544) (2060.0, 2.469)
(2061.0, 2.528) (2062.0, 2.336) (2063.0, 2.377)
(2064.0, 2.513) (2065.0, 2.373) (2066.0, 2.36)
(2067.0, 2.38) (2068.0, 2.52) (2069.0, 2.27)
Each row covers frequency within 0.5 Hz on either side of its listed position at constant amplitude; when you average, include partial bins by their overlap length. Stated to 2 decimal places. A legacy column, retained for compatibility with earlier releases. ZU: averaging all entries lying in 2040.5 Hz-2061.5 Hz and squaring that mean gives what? 6.12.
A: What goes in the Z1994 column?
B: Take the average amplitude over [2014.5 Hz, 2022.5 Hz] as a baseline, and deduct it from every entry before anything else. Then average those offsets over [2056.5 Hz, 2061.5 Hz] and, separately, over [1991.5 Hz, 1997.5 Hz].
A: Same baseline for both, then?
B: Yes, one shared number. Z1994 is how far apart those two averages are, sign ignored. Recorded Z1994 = 0.246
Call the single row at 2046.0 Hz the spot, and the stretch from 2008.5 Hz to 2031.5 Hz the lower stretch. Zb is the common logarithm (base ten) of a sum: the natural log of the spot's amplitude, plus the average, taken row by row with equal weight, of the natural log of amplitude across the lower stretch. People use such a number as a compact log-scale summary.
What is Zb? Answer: 0.230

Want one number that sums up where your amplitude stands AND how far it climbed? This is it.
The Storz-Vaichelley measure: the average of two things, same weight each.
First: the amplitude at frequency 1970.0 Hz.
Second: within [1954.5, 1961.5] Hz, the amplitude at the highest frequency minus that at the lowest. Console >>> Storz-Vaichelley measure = 1.26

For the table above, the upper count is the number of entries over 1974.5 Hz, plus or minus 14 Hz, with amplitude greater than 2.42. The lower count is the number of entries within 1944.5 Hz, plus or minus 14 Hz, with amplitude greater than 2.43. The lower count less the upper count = -1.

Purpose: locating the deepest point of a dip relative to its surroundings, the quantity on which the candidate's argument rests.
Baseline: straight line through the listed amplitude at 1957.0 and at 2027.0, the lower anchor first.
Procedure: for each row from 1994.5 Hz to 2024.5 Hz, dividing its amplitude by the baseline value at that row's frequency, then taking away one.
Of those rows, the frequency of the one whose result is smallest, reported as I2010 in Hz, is 1997.0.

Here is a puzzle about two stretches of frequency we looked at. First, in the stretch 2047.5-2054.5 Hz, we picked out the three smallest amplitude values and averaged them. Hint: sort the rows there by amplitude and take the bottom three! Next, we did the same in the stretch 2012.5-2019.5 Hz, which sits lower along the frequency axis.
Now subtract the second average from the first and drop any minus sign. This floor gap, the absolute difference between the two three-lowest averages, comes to 0.11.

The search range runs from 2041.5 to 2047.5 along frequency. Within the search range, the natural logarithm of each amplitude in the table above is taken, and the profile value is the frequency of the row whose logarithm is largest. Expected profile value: 2047.0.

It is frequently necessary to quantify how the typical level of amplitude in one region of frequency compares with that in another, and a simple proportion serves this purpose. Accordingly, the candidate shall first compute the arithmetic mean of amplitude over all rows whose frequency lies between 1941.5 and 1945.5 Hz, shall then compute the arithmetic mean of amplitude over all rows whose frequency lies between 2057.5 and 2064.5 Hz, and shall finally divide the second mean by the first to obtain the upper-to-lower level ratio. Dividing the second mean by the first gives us 1.03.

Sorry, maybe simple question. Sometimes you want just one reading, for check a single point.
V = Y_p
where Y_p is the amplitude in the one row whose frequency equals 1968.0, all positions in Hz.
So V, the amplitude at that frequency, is 2.372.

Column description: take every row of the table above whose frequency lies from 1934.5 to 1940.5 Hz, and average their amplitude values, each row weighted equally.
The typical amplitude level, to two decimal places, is 2.32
